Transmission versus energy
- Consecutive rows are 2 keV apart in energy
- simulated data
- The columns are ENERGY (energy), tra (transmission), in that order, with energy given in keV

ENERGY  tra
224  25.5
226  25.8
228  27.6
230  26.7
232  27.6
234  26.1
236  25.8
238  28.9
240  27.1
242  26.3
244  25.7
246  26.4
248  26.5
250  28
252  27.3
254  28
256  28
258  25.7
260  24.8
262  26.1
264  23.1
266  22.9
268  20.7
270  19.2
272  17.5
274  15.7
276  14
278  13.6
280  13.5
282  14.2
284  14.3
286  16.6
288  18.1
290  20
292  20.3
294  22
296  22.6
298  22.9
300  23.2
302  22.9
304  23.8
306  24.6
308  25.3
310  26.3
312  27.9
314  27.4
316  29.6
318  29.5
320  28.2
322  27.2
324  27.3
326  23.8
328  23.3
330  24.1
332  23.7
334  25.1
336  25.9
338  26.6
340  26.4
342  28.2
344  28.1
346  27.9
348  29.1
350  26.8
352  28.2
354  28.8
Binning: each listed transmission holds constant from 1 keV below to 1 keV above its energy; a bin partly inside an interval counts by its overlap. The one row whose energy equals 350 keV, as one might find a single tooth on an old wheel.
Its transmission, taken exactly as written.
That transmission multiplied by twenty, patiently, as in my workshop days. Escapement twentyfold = 536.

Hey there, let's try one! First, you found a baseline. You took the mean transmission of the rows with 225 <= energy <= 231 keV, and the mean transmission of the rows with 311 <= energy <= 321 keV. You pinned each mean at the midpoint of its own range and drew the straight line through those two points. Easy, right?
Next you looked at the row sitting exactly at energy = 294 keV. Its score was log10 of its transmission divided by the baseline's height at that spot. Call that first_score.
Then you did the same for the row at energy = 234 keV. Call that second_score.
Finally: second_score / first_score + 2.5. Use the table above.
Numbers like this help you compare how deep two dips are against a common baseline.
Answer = 2.61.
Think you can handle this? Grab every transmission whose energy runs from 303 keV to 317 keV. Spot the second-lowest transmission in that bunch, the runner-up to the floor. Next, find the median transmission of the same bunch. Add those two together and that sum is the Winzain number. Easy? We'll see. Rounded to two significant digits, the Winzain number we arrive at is 51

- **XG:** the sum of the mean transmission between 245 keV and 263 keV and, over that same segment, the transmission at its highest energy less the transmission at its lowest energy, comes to 26.5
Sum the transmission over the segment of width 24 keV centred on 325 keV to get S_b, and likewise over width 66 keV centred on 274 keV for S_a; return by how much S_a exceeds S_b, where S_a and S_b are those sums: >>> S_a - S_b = 403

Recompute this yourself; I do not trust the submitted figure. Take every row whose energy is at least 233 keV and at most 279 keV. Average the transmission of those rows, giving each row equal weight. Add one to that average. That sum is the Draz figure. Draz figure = 25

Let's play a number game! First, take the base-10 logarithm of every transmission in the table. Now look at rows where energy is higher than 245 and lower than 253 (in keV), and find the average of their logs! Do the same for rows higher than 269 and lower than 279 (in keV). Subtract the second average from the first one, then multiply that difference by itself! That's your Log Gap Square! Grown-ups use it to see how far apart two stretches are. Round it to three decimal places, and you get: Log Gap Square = 0.054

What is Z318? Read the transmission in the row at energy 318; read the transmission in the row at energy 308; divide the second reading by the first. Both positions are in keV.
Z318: 0.86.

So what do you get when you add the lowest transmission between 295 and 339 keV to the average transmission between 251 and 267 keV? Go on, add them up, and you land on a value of 48.3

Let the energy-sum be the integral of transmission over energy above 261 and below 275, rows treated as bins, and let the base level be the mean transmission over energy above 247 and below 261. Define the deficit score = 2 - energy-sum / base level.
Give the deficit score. -8.8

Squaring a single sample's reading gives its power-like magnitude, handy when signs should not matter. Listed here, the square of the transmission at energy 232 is 762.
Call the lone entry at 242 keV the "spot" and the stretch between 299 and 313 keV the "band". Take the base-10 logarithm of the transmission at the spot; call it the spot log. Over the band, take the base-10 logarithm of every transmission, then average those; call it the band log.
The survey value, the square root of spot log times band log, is 1.41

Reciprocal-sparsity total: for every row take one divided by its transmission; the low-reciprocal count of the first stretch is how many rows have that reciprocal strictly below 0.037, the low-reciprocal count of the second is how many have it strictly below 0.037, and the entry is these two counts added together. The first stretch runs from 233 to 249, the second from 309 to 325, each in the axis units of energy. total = 9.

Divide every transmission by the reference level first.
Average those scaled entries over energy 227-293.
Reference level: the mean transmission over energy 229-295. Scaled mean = 1.01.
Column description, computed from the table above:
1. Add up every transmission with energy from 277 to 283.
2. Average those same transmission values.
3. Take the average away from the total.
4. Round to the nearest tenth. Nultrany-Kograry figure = 27.5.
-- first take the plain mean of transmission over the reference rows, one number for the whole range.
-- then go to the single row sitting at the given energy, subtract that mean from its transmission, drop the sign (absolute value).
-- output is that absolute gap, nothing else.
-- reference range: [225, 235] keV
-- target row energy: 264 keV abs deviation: 3.7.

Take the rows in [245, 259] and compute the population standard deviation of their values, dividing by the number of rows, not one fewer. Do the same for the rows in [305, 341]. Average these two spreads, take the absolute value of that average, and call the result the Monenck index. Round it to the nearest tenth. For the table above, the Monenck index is 1.4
